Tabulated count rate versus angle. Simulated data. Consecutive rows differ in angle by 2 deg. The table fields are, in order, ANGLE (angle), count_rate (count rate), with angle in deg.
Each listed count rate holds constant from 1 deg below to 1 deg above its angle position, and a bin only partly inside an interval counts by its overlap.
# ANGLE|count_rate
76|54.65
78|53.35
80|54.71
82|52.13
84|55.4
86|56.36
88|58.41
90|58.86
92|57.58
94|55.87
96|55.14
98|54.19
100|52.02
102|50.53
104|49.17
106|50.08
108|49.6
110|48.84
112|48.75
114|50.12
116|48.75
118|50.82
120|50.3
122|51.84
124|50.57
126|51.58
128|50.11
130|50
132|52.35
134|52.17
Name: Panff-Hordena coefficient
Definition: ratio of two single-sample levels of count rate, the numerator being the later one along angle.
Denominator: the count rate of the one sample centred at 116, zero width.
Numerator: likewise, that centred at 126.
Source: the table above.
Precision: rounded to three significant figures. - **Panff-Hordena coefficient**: 1.06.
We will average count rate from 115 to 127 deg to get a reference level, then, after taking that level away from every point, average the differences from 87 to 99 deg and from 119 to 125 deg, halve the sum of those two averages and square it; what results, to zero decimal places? 10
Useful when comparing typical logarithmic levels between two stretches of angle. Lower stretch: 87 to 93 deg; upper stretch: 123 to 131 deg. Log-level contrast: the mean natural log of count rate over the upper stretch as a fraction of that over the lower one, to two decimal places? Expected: 0.97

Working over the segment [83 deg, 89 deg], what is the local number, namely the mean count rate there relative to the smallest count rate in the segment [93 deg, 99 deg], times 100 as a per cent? 105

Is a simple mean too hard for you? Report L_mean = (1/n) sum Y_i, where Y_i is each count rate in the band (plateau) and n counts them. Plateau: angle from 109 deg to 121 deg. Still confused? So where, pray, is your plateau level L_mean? 49.6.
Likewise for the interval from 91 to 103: 54.2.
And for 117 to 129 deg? 50.9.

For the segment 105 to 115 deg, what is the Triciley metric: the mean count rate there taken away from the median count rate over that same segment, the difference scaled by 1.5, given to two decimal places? 0.18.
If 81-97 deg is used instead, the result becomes -0.16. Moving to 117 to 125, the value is -0.28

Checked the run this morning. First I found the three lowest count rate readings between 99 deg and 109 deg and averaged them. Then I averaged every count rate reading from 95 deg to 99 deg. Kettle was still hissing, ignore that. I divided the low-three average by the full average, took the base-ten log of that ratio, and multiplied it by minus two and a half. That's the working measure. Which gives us 0.105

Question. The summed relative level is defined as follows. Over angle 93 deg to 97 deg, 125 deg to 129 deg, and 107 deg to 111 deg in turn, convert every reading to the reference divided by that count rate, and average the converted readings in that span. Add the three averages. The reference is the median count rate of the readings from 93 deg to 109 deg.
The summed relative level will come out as 2.97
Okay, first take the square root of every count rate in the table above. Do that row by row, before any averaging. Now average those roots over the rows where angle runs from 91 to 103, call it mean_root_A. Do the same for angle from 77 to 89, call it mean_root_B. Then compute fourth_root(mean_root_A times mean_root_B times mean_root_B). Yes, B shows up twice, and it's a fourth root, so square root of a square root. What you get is 4.49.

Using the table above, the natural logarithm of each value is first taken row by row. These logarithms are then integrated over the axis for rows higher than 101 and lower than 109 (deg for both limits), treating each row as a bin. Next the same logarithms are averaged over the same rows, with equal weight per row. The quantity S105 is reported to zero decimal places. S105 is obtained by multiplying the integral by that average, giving 122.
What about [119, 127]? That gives 124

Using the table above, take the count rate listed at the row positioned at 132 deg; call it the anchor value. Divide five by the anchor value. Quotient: 0.096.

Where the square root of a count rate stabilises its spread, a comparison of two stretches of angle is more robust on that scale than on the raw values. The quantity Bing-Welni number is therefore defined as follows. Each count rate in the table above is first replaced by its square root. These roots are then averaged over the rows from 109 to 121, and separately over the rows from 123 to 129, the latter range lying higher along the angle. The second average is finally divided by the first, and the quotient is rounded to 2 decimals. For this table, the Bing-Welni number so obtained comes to 1.01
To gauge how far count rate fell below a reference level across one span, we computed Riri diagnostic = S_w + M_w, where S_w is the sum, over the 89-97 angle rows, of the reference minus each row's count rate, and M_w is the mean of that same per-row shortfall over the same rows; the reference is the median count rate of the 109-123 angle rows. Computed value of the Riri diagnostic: -34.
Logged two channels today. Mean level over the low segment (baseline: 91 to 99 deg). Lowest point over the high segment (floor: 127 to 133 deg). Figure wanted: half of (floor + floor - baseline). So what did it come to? 22.2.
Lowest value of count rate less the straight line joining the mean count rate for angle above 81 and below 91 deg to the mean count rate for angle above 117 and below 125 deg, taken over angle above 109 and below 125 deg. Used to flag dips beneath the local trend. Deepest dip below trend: -3.7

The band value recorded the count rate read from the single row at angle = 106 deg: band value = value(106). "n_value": 50.08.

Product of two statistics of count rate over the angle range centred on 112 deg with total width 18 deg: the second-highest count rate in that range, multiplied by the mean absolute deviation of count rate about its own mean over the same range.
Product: 32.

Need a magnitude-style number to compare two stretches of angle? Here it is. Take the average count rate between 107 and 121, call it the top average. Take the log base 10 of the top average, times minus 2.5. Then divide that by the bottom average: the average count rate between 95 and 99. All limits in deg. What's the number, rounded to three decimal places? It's -0.078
